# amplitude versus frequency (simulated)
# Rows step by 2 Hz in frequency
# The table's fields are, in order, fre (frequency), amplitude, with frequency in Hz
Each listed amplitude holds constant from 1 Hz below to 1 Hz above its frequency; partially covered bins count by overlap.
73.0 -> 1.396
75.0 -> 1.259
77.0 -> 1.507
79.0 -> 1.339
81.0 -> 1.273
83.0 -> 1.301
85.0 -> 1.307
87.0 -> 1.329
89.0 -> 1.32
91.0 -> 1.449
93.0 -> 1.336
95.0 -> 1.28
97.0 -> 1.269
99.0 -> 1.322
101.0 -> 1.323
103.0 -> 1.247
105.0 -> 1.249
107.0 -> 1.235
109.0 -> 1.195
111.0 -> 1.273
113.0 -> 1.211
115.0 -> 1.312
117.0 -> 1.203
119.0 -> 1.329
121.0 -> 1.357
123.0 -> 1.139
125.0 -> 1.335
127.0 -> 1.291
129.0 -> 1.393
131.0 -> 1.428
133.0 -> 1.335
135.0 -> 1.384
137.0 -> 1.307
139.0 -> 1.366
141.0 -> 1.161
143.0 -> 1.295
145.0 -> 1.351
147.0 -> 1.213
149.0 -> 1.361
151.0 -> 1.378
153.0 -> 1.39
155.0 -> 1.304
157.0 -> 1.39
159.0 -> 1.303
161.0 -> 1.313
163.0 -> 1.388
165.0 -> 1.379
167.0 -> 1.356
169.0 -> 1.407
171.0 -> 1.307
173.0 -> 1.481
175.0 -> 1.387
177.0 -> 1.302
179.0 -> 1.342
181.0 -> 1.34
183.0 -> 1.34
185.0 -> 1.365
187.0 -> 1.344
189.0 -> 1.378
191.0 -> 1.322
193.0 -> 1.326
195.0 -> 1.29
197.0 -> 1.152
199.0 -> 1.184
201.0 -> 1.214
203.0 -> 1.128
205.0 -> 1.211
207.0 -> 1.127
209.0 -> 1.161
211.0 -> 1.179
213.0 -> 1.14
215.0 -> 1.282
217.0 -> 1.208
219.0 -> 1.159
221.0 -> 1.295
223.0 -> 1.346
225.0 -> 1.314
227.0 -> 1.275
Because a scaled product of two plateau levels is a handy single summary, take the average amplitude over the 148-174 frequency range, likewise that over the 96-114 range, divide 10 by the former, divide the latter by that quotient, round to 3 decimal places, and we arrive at 0.172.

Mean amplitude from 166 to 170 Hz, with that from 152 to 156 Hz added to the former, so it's 2.7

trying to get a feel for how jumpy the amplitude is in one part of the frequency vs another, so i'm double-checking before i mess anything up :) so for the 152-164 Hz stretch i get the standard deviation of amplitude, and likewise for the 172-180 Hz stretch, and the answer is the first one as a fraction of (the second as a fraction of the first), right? 0.03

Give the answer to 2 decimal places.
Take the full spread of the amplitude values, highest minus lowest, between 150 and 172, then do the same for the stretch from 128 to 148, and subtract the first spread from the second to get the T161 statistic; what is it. 0.16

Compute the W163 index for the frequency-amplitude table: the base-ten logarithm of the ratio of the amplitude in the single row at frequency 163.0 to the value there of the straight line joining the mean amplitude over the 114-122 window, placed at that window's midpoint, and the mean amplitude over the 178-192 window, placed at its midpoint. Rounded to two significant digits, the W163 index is 0.018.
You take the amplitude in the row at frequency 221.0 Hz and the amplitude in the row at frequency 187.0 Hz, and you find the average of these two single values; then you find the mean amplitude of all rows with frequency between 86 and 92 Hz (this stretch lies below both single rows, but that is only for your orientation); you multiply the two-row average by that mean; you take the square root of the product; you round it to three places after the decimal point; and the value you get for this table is 1.343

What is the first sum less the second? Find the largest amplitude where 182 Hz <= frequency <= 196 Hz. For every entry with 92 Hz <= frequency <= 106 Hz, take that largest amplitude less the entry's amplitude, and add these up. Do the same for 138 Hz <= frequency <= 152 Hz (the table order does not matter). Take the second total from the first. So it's 0.1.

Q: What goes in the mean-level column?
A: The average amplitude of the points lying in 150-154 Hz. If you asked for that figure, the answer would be 1.38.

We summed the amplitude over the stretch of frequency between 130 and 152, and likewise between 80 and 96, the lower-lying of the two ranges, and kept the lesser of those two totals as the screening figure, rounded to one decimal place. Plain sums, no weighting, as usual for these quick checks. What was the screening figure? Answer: 10.6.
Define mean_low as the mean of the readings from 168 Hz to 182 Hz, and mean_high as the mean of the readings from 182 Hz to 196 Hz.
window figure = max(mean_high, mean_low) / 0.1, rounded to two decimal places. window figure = 13.67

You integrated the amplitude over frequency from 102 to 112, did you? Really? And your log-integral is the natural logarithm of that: 2.52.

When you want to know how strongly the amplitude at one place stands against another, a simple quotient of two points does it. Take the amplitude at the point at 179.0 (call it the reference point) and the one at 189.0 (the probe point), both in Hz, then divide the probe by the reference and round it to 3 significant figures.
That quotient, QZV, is 1.03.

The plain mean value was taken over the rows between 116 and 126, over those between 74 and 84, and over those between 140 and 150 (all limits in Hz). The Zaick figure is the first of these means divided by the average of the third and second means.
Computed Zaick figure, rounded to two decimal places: 0.97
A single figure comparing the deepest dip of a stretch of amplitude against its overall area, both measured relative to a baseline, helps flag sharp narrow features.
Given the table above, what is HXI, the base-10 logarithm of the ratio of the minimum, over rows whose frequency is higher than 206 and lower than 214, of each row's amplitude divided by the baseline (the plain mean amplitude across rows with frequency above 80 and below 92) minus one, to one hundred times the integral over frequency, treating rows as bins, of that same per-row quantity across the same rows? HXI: -2.85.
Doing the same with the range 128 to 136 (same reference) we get -3.93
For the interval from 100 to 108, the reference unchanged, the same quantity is -2.75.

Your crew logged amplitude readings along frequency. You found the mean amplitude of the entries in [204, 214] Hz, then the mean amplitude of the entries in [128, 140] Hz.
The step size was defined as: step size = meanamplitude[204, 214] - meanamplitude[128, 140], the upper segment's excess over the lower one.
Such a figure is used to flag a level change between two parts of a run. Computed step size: -0.21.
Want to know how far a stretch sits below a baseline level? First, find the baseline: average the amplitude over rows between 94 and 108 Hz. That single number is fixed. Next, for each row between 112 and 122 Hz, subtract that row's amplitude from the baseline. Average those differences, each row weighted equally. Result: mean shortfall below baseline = -0.01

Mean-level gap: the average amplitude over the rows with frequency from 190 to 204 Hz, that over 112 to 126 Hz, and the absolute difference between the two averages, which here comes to 0.039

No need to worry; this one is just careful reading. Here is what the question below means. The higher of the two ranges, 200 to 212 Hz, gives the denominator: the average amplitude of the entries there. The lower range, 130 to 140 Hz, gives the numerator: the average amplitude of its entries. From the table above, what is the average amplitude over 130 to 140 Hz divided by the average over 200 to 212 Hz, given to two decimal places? 1.17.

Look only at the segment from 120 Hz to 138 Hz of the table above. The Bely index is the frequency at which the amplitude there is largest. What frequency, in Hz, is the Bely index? 131.0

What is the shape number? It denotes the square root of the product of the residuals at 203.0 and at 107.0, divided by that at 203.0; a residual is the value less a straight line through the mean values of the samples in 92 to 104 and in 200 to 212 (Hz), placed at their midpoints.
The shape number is -1.1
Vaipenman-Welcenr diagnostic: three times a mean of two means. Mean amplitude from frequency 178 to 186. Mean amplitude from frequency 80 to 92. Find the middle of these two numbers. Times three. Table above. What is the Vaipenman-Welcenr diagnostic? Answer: 4.01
